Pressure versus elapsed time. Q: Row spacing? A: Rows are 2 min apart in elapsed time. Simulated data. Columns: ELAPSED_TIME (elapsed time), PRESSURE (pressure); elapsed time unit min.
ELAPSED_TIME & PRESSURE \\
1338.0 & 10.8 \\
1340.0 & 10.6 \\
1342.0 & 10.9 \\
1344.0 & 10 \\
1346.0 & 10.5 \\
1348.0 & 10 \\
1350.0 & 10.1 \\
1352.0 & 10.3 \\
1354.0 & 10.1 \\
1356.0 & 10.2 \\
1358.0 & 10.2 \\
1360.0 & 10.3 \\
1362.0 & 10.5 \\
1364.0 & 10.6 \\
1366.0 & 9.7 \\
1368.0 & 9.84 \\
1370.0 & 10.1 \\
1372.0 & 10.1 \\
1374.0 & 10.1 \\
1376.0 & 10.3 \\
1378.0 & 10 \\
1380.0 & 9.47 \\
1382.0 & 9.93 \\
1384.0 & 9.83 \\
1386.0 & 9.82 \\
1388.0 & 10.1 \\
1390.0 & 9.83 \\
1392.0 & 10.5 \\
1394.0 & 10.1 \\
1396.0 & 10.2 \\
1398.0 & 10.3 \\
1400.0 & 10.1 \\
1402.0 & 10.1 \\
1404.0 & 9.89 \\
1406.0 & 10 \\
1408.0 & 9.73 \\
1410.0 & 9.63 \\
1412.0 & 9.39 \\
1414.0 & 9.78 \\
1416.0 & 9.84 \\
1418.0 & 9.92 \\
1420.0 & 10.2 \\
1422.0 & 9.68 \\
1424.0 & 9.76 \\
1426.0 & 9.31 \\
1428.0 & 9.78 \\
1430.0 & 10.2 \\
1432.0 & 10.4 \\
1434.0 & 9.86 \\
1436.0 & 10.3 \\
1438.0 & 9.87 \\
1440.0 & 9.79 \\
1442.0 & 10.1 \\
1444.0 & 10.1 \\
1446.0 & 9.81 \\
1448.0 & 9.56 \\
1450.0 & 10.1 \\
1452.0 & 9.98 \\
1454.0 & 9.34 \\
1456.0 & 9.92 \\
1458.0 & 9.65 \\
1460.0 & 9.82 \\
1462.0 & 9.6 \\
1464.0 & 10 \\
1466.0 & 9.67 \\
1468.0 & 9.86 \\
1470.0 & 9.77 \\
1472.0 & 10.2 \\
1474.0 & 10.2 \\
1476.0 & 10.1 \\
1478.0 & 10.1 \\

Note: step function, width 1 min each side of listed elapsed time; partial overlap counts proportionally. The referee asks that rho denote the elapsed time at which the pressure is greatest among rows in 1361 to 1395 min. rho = 1364.0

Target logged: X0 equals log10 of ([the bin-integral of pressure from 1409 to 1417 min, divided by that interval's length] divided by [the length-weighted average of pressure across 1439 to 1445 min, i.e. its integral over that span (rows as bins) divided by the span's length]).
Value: -0.015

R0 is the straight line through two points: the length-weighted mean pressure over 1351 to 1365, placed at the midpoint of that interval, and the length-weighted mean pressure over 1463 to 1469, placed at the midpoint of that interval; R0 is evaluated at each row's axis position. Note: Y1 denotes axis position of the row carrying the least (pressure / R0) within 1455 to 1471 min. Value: 1462.0 min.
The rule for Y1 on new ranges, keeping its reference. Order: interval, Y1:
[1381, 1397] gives 1386.0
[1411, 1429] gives 1426.0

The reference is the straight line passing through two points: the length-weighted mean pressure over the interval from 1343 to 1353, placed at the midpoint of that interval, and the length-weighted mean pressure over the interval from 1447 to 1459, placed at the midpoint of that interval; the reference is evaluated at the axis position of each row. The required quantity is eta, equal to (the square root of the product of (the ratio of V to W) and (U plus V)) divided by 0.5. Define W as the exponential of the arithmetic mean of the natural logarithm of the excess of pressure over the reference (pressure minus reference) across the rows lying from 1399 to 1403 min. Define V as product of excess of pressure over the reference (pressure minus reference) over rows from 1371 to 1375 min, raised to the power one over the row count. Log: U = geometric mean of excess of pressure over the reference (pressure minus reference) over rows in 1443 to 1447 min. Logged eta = 0.3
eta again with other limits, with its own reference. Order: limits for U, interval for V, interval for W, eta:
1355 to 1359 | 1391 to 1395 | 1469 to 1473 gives 1.1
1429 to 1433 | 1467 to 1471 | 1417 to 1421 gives 1.8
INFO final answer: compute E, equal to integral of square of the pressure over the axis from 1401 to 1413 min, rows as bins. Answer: 1151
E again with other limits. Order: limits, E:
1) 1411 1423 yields 1154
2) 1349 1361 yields 1249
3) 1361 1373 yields 1235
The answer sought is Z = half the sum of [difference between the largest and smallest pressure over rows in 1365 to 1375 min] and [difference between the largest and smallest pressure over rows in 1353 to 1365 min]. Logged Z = 0.45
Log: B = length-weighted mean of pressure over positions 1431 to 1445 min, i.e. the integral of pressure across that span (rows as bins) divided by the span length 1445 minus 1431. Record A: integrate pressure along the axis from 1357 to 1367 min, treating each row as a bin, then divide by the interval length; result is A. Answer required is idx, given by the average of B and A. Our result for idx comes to 10.2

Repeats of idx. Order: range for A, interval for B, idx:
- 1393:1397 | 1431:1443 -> 10.1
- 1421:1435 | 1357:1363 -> 10.1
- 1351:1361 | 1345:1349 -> 10.2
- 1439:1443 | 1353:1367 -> 10.1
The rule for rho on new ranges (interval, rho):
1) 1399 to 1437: 1432.0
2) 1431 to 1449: 1432.0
